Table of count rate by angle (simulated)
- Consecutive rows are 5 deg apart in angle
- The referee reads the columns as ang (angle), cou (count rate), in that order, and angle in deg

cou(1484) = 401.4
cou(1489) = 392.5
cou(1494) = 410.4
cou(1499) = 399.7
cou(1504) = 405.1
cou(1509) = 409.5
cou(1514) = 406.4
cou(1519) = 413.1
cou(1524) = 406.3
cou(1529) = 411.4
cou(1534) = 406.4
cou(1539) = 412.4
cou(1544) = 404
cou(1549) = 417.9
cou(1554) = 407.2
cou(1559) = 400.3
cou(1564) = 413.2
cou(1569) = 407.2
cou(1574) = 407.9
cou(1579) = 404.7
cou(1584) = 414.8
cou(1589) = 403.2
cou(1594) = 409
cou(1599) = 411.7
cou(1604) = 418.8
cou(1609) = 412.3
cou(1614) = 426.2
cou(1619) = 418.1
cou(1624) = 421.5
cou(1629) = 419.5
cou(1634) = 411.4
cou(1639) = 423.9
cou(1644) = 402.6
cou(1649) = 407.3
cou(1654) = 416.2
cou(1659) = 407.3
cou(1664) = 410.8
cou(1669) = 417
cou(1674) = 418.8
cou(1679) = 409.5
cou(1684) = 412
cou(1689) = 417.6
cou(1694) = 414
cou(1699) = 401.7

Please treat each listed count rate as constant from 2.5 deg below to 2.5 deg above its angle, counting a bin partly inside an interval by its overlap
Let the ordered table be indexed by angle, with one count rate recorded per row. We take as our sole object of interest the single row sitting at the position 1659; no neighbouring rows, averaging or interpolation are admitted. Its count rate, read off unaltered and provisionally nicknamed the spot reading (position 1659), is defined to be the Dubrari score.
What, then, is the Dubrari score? 407.3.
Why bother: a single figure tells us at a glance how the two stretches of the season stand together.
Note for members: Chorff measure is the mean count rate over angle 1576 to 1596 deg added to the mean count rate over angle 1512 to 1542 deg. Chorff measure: 817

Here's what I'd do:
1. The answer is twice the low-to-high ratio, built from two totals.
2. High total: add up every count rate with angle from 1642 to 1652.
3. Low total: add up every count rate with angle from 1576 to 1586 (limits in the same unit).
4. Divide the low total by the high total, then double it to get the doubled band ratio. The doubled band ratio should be 2.02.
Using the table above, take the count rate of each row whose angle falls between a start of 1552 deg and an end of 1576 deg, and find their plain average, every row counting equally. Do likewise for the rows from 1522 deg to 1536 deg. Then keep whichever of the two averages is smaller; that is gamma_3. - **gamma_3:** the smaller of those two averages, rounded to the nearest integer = 407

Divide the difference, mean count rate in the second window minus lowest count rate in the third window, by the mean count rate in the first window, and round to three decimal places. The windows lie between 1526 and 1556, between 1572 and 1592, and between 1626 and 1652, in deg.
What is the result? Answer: 0.012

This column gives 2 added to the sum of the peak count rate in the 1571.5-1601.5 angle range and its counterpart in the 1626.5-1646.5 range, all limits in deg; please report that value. 840.7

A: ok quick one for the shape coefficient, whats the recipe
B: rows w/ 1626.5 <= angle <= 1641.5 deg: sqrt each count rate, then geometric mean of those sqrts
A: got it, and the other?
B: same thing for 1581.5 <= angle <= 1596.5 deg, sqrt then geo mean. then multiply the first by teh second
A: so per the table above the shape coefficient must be 414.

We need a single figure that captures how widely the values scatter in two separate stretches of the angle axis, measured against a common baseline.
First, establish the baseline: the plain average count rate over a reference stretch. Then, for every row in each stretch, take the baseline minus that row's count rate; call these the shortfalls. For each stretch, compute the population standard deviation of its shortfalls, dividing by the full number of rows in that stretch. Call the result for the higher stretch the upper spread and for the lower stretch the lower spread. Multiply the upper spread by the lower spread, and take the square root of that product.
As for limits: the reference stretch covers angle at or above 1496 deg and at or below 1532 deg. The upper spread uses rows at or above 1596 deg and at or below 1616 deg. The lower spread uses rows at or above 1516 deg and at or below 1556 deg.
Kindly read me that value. 5.0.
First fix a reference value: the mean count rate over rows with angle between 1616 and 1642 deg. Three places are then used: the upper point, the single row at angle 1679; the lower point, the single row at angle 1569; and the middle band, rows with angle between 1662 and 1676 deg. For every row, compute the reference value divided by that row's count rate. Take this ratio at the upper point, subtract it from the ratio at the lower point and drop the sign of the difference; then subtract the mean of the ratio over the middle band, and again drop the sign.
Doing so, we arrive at 1.00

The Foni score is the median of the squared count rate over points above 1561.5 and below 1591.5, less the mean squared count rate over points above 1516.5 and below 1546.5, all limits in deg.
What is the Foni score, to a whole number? -1142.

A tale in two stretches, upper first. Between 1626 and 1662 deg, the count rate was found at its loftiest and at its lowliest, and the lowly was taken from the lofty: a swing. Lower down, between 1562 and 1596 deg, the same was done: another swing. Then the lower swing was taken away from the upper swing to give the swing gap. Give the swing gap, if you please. 10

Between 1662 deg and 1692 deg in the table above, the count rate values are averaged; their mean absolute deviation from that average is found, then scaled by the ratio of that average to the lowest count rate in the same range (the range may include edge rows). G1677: 3.6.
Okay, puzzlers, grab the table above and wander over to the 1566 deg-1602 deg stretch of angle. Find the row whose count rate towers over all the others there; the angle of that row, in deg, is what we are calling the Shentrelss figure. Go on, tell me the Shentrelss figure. 1584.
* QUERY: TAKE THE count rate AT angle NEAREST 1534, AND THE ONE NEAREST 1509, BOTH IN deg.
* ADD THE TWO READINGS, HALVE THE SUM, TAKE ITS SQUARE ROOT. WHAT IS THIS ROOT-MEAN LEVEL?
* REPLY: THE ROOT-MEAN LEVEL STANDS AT 20.2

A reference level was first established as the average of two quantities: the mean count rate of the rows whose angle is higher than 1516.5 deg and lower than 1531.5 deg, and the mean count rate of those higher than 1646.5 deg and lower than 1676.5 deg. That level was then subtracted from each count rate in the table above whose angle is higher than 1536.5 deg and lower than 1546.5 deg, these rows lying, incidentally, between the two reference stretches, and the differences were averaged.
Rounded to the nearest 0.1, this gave -3.4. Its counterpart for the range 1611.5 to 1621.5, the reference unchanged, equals 10.6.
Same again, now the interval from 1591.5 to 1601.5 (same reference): -1.2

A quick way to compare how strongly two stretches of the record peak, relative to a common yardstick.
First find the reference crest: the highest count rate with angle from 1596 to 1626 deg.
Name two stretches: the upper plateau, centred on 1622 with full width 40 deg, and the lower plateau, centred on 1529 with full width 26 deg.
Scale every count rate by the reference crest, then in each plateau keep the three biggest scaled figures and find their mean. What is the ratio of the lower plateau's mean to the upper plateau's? 0.97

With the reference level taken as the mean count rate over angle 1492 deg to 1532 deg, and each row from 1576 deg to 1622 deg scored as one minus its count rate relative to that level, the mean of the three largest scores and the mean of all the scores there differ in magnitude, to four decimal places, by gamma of 0.0186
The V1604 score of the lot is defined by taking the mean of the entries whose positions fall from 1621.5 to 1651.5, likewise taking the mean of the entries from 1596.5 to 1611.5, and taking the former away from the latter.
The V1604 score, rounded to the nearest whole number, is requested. 0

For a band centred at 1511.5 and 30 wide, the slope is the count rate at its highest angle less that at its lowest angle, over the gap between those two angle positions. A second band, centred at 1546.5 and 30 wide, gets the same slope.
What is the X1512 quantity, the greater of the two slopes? 0.3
